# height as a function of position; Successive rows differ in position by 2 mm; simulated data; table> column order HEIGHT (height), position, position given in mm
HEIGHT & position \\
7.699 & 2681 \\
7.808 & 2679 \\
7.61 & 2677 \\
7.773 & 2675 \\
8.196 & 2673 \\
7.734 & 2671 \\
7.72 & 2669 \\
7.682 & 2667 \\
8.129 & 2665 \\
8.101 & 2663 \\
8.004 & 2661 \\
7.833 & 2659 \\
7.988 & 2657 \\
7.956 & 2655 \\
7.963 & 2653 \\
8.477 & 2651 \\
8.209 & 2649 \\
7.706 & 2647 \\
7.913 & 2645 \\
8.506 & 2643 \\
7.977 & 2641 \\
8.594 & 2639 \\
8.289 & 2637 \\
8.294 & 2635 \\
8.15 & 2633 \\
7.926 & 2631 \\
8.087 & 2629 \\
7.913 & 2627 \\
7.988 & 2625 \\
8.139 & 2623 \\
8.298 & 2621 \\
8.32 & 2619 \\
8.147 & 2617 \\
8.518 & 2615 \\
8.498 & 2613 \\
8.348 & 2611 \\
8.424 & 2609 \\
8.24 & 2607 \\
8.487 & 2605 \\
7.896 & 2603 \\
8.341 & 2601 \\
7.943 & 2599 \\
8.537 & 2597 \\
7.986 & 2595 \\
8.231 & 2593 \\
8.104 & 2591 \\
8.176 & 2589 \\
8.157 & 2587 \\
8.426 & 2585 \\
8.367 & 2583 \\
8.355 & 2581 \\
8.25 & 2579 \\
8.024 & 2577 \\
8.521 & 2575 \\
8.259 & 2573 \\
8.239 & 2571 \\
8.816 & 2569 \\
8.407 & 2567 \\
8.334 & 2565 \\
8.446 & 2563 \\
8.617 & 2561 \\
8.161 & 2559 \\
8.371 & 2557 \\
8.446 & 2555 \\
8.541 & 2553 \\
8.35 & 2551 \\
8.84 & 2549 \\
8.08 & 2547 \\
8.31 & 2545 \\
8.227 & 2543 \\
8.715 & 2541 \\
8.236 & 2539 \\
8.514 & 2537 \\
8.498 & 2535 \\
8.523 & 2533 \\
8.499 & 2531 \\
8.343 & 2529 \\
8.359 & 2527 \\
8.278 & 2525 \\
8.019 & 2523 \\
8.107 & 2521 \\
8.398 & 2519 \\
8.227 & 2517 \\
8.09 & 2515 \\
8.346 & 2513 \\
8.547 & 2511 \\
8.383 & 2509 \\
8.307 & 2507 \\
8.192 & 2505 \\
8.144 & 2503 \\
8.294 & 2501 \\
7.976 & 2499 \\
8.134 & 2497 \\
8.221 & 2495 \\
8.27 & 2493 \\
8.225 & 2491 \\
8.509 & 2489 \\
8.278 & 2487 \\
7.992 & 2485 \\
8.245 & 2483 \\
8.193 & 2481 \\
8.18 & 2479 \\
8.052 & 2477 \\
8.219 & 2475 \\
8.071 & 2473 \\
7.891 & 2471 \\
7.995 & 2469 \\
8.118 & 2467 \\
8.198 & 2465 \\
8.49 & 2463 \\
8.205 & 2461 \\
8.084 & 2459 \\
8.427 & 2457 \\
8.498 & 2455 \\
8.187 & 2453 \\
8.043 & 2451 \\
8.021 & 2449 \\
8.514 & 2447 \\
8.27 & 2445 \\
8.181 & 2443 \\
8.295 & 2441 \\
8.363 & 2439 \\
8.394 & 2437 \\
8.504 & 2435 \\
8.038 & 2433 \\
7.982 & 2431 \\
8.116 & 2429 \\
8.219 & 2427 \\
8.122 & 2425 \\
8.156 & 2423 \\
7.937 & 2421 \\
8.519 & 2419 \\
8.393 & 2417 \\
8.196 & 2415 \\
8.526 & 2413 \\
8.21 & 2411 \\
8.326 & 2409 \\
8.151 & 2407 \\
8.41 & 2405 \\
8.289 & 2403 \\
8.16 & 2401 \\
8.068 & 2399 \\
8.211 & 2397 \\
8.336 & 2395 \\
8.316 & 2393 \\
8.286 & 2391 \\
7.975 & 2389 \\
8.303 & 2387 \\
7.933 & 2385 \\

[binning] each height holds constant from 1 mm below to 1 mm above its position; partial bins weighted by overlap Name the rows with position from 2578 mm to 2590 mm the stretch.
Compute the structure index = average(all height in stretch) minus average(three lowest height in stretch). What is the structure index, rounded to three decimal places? 0.094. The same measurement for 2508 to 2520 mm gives 0.111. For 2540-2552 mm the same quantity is 0.215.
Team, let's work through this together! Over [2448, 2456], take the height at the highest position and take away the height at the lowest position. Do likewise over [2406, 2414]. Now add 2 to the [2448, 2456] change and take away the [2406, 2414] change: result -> 2.10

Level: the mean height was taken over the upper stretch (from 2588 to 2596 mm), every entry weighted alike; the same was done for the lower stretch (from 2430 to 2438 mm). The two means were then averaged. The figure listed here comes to 8.18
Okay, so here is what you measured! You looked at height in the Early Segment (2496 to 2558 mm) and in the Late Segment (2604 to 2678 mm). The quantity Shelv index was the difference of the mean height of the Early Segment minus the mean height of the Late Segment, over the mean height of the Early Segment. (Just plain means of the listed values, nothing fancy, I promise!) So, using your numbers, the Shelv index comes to 0.026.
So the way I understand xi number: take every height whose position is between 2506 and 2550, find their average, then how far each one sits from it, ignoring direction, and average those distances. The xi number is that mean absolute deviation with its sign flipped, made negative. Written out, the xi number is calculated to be -0.155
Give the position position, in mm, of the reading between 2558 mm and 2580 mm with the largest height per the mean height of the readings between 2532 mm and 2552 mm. 2569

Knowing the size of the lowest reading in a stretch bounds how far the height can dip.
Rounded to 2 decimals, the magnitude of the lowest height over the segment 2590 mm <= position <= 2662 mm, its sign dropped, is 7.71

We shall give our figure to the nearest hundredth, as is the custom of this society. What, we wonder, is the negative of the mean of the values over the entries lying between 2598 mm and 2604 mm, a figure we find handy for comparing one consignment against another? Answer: -8.06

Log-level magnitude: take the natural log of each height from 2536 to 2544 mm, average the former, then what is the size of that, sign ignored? 2.13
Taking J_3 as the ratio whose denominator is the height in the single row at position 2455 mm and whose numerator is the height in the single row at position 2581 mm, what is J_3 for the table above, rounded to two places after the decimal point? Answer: 0.98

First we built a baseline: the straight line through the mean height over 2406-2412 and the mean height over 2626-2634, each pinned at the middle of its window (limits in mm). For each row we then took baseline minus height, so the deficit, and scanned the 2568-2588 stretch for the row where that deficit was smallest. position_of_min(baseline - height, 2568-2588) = 2569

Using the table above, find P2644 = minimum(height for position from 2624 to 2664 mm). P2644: 7.706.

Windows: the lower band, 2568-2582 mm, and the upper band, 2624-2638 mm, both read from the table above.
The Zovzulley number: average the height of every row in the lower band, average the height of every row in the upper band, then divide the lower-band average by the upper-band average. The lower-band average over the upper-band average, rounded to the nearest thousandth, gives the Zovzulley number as 1.032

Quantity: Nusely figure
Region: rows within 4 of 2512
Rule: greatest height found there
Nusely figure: 8.547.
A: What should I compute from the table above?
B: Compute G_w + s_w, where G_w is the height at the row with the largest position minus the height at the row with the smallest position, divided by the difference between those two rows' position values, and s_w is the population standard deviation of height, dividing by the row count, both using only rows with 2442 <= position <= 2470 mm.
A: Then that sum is 0.169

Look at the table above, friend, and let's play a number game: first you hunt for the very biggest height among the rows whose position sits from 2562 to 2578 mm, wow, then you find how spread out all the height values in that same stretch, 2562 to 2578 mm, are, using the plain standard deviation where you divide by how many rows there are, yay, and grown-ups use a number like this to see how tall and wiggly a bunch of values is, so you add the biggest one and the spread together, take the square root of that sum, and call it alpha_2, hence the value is 3.01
